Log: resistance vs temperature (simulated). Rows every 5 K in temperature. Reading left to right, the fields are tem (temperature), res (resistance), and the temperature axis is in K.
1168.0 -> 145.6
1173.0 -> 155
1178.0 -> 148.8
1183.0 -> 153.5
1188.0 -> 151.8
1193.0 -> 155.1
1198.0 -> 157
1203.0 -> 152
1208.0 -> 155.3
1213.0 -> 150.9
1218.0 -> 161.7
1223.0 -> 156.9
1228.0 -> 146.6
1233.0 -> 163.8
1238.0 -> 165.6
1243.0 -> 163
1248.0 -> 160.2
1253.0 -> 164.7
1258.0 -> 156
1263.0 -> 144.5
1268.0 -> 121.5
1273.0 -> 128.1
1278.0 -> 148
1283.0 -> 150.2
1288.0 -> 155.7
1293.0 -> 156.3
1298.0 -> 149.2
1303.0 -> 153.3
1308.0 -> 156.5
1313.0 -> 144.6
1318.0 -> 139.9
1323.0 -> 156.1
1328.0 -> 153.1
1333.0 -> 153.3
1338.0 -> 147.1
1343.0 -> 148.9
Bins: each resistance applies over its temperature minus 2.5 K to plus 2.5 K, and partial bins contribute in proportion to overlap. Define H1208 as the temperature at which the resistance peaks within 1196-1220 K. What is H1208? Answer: 1218.0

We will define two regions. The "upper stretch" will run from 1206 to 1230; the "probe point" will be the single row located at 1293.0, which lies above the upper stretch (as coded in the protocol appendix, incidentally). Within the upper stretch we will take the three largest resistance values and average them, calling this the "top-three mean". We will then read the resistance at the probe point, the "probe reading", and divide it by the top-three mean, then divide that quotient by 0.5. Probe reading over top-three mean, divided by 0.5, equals 1.98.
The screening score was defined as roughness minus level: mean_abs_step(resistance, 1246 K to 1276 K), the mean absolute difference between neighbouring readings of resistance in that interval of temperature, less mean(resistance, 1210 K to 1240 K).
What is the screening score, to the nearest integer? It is -147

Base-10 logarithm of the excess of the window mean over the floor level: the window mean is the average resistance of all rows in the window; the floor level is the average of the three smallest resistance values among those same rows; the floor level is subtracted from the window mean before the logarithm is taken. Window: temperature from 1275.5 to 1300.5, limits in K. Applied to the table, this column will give 0.44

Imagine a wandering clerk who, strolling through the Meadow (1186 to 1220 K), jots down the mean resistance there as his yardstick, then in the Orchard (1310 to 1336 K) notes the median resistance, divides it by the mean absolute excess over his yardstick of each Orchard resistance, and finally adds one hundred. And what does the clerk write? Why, 126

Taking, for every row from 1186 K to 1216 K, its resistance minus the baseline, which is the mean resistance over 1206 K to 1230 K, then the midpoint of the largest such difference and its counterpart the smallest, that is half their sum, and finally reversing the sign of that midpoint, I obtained 0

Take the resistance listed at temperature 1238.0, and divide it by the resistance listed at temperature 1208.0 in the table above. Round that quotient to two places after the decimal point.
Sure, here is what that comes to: 1.07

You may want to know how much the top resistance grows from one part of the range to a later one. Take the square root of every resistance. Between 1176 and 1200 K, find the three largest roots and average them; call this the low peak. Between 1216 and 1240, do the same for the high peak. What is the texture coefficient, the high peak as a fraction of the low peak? 1.03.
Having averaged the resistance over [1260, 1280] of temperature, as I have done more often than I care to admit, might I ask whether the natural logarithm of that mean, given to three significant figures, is 4.91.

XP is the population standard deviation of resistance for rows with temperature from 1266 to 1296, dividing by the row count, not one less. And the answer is 14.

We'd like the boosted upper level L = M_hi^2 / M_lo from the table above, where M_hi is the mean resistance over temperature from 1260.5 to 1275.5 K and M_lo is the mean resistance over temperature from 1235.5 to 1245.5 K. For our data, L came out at 105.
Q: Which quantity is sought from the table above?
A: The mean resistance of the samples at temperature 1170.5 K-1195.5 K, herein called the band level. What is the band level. 153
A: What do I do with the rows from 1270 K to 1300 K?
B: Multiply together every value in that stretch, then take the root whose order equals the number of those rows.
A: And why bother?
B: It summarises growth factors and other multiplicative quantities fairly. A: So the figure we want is 148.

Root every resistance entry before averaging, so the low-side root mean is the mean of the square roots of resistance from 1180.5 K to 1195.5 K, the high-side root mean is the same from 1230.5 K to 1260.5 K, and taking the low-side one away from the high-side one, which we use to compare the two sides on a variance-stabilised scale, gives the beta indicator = 0.3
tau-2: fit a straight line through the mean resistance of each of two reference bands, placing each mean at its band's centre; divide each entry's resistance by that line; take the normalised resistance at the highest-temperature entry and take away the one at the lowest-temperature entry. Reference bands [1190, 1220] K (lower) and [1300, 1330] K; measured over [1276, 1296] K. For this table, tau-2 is 0.059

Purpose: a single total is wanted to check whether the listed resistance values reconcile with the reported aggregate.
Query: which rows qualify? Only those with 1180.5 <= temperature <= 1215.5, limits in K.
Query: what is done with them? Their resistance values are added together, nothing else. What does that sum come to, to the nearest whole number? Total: 1076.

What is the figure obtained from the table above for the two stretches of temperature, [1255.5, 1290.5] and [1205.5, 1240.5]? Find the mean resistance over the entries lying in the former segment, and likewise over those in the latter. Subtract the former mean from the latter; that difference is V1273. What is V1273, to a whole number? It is 14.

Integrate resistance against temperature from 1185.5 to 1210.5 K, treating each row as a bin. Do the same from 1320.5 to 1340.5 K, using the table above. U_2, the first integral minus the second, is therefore 808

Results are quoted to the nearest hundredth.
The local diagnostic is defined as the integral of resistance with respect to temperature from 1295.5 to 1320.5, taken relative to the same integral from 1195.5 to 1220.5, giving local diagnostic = 0.96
